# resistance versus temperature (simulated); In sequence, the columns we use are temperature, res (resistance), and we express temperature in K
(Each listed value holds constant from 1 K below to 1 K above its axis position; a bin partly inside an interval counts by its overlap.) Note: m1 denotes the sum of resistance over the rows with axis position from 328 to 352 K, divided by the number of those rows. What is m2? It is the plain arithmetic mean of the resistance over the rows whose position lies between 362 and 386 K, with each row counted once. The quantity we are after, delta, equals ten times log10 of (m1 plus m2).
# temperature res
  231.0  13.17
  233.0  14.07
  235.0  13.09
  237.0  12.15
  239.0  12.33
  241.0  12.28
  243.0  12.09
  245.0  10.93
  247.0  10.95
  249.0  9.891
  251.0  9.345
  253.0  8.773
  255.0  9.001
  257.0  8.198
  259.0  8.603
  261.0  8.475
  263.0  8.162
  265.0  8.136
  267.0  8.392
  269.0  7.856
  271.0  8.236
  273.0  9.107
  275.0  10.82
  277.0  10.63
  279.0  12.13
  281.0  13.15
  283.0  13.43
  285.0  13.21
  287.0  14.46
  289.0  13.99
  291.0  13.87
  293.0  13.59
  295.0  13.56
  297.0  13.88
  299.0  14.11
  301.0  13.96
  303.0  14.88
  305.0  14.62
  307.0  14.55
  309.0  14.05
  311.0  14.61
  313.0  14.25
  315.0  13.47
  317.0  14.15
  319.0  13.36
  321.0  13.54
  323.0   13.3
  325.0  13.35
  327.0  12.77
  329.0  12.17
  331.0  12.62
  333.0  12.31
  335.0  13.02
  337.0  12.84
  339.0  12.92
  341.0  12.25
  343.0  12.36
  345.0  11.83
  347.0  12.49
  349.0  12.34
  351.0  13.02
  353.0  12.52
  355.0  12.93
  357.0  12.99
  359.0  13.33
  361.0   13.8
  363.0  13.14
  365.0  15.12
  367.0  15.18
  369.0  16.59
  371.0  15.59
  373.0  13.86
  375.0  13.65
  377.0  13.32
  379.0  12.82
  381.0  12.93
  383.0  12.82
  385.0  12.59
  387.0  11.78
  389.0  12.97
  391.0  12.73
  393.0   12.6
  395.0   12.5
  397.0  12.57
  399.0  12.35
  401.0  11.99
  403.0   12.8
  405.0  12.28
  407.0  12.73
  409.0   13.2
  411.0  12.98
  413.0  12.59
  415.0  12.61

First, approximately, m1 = 12.5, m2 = 14.0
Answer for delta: 14.2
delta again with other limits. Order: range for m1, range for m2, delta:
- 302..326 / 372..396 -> 14.3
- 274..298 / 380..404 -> 14.1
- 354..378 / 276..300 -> 14.4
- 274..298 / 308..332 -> 14.2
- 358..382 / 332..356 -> 14.3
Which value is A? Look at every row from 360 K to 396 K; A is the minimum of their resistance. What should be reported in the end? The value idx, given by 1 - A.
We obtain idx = -10.8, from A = 11.78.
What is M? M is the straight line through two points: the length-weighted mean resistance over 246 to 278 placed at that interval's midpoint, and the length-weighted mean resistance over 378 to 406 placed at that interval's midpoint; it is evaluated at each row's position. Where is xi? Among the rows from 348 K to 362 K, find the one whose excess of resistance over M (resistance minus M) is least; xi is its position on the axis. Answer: 349.0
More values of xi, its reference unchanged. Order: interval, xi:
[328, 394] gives 387.0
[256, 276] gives 269.0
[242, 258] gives 257.0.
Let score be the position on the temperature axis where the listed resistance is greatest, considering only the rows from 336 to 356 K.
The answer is 351.0 K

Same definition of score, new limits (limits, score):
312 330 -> 313.0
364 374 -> 369.0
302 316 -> 303.0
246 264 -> 247.0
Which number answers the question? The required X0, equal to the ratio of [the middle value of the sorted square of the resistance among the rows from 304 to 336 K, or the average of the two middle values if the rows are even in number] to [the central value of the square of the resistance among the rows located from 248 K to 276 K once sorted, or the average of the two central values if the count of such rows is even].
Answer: 2.5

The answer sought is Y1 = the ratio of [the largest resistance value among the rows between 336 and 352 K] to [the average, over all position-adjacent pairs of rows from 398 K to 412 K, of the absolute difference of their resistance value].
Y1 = 28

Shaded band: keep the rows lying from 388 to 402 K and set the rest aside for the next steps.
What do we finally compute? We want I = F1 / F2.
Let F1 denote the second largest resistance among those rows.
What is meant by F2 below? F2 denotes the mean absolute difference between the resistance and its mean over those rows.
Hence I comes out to 59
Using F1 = 12.73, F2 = 0.2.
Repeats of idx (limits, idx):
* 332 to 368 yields -10.8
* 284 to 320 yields -12.2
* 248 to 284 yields -6.9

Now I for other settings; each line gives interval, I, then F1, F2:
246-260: 14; 9.891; 0.7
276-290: 15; 13.99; 0.9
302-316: 40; 14.62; 0.4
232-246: 20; 13.09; 0.7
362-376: 15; 15.59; 1.0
